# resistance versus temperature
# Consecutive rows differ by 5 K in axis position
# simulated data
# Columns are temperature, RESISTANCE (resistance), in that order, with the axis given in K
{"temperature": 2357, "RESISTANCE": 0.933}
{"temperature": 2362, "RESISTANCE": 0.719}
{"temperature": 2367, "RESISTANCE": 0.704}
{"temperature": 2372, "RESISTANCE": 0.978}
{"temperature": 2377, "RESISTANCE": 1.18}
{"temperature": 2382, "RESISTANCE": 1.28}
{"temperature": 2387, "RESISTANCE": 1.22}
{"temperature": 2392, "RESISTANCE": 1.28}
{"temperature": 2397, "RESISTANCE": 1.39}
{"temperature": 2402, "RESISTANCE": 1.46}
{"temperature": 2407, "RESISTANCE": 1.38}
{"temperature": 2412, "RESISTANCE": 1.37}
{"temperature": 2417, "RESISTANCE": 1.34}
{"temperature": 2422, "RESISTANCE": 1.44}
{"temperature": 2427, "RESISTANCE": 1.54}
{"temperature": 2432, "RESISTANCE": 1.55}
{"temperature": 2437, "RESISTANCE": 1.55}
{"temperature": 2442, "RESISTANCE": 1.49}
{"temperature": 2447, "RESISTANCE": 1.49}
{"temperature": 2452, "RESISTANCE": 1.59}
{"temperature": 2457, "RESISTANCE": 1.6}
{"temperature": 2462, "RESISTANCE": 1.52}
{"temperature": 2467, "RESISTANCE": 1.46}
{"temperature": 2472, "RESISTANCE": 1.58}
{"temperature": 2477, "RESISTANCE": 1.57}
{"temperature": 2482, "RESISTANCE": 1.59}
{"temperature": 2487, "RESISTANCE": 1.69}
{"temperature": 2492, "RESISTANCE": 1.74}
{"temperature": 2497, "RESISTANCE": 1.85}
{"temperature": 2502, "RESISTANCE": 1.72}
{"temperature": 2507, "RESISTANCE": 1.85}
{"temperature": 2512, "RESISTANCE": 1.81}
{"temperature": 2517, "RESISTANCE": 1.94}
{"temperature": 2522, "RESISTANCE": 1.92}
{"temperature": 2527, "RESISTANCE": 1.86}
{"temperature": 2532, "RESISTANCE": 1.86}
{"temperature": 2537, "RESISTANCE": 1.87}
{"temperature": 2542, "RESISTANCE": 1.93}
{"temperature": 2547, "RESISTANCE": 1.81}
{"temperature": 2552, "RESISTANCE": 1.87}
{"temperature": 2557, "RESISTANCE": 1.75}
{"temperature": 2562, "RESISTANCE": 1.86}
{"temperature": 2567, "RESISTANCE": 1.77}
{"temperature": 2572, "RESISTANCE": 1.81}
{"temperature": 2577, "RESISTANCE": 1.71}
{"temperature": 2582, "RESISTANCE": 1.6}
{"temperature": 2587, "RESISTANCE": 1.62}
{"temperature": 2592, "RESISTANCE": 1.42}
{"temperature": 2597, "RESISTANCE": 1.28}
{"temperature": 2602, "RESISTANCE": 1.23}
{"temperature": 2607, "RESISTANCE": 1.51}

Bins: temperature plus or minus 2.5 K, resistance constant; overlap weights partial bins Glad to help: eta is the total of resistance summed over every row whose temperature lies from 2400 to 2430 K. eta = 8.5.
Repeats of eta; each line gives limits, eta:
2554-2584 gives 10.5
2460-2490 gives 9.4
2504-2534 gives 11.2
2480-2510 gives 10.4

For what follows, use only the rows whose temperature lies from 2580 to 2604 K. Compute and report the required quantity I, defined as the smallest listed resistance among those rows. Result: 1.23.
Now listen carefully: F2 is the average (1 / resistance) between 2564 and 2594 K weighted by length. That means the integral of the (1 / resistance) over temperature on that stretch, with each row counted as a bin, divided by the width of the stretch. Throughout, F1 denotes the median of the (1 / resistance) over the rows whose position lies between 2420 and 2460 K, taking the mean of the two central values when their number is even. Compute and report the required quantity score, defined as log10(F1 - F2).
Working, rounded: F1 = 0.65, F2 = 0.605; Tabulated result -1.4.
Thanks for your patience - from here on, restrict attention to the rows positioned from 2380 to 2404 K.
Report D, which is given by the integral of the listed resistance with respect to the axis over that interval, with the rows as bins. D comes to 32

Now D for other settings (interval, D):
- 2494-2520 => 48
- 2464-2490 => 41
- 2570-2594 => 39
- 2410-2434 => 35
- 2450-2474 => 37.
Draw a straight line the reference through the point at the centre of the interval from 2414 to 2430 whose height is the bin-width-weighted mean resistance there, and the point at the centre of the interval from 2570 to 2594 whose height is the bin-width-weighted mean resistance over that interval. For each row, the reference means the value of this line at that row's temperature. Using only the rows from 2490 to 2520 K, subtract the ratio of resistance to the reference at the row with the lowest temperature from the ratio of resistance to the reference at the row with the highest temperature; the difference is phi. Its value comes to 0.11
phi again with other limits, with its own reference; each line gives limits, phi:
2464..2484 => 0.07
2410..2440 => 0.10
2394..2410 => -0.02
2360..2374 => 0.18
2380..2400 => 0.07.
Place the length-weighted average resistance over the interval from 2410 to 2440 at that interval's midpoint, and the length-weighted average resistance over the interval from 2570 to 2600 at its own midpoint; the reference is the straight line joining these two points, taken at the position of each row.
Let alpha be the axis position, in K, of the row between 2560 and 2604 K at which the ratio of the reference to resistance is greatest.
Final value 2602 K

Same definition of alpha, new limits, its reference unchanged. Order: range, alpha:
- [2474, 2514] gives 2477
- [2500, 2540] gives 2502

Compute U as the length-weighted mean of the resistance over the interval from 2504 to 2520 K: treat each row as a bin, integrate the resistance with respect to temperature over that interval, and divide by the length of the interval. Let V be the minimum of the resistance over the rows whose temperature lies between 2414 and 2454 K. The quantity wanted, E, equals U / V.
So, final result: 1.39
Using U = 1.86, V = 1.34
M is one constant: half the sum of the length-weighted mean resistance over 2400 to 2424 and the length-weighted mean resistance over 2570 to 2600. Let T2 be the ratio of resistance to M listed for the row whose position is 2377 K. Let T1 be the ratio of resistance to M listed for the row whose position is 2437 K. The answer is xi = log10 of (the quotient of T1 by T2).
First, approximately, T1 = 1.05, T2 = 0.8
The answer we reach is 0.12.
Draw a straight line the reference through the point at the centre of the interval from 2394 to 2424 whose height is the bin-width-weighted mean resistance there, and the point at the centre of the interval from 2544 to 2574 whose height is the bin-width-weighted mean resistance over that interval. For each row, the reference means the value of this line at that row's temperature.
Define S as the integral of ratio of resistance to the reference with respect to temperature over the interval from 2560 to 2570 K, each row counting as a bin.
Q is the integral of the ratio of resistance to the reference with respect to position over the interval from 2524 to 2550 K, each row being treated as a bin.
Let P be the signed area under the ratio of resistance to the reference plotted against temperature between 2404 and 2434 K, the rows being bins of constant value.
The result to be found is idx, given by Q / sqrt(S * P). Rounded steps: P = 30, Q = 28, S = 10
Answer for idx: 1.6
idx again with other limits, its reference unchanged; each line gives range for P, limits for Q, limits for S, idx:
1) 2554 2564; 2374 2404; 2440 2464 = 1.9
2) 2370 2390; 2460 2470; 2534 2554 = 0.5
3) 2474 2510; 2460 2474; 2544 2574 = 0.4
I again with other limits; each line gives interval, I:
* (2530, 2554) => 1.81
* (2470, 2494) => 1.57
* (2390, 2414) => 1.28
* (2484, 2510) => 1.69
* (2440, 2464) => 1.49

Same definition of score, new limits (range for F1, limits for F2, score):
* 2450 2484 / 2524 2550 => -1.0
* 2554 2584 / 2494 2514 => -1.9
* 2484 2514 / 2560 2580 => -2.8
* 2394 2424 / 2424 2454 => -1.2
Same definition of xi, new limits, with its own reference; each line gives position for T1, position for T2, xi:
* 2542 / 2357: 0.32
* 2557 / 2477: 0.05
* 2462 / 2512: -0.08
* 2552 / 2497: 0.00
